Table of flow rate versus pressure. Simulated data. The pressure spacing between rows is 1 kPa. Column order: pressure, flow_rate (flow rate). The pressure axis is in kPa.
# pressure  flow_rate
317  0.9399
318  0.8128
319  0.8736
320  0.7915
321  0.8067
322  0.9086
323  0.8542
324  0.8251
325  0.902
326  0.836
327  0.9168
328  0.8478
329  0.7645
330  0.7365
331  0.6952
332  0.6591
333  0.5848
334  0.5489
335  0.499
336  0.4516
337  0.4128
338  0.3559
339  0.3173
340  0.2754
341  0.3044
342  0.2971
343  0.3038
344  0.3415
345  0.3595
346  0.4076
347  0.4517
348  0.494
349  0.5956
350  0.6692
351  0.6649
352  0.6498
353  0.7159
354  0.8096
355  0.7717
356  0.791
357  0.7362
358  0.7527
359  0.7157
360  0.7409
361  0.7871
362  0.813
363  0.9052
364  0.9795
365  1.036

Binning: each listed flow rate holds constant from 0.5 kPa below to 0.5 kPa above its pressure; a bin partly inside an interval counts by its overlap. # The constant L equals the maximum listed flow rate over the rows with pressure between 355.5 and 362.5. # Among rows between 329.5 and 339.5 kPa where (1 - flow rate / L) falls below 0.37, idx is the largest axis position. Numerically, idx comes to 334 kPa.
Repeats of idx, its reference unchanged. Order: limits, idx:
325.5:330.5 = 330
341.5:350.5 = 350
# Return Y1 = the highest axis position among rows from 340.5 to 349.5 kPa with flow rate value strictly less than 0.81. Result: 349 kPa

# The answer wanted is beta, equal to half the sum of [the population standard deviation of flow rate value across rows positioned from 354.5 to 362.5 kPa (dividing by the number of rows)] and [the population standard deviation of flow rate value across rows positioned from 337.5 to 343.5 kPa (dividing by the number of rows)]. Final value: 0.03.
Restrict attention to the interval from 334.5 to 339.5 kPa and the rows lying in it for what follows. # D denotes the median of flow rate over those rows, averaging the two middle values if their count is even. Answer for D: 0.41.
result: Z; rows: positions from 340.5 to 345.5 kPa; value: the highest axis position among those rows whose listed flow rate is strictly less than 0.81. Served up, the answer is 345 kPa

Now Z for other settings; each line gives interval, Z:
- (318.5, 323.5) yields 321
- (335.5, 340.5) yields 340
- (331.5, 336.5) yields 336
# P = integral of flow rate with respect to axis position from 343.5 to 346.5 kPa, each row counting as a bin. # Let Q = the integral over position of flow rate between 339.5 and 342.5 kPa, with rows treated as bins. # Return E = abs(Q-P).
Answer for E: 0.23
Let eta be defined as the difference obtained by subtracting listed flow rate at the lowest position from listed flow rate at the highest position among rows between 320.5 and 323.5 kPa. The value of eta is 0.05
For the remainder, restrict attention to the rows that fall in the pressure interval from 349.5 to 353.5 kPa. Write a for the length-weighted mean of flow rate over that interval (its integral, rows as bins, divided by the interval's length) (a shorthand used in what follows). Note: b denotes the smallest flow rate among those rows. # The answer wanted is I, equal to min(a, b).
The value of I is 0.65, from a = 0.67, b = 0.6498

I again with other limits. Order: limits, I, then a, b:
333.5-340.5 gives 0.28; 0.41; 0.2754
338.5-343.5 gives 0.28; 0.30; 0.2754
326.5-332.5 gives 0.66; 0.77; 0.6591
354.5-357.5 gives 0.74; 0.77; 0.7362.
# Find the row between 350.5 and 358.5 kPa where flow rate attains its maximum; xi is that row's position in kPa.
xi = 354 kPa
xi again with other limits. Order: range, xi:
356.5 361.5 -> 361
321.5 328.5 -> 327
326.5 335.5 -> 327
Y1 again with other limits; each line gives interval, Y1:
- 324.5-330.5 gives 330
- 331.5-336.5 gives 336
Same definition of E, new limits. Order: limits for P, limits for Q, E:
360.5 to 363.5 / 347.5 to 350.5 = 0.75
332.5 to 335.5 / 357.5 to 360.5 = 0.58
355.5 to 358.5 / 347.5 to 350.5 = 0.52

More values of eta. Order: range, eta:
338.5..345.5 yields 0.04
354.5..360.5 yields -0.03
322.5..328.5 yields -0.01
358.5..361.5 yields 0.07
